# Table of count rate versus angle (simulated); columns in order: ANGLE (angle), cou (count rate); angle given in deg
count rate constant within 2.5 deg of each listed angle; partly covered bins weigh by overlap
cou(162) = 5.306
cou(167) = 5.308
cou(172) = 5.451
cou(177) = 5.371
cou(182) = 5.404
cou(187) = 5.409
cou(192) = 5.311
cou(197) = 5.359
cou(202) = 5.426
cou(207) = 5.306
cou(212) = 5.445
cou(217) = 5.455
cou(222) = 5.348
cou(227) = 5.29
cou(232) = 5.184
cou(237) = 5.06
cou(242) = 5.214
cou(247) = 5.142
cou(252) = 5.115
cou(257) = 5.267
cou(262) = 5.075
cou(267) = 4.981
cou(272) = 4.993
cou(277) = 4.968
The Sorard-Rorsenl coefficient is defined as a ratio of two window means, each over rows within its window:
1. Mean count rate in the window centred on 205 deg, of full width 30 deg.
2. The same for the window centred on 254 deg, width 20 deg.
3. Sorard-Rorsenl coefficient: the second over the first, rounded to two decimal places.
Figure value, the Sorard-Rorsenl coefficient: 0.96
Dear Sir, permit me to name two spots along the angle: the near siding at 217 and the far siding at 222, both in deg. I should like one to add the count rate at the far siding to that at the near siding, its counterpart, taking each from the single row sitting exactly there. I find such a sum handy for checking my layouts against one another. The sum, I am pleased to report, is 10.8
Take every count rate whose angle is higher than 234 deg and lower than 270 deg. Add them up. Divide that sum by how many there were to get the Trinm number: 5.12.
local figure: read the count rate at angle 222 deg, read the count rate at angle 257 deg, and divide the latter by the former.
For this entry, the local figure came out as 0.985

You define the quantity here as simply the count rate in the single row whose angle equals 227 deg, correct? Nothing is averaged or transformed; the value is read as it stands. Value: 5.29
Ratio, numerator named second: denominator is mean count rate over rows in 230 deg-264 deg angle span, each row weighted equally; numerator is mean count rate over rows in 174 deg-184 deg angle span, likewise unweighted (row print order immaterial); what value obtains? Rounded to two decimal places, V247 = 1.05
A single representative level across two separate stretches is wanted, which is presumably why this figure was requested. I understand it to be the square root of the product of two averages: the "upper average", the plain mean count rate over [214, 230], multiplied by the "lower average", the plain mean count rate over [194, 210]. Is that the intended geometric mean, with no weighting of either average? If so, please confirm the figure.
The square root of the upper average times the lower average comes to 5.36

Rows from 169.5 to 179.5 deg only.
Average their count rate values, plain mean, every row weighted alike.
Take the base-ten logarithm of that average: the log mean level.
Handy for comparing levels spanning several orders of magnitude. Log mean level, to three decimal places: 0.733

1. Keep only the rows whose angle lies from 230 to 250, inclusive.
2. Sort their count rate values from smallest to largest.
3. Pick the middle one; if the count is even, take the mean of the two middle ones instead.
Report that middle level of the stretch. 5.16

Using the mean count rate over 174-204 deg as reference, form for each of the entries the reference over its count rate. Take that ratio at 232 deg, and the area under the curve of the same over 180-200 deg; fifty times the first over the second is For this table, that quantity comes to 2.59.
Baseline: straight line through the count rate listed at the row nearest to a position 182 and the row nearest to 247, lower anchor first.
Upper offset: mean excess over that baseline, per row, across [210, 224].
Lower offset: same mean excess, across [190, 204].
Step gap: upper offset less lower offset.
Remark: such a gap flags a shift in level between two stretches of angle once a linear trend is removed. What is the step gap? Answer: 0.13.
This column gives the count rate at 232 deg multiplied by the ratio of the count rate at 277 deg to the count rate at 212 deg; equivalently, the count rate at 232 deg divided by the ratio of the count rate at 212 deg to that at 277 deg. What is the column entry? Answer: 4.73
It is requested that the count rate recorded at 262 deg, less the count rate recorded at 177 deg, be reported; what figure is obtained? -0.30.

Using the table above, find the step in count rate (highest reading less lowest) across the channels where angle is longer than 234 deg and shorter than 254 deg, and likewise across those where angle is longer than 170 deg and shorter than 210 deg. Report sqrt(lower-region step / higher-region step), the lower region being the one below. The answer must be 1.0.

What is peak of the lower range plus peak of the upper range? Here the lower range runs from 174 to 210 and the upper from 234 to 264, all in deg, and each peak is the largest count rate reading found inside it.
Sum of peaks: 10.7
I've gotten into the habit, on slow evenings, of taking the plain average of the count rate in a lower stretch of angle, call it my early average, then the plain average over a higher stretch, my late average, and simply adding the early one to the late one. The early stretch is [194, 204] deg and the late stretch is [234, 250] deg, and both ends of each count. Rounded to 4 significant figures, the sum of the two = 10.53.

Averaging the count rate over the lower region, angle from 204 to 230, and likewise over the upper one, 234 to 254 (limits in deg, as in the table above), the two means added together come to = 10.5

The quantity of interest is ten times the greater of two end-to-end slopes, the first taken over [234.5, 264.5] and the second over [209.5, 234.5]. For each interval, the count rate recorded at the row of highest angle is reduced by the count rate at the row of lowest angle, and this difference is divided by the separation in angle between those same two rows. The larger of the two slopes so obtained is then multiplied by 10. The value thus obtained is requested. 0.006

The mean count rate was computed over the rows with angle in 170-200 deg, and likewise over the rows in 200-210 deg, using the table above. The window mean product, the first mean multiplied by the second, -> 28.9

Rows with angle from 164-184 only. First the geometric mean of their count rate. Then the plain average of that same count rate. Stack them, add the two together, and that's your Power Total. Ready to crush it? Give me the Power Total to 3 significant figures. 10.8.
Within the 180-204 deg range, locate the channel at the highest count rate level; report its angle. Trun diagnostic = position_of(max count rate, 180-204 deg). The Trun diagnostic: 202 deg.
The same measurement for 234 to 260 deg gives 257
